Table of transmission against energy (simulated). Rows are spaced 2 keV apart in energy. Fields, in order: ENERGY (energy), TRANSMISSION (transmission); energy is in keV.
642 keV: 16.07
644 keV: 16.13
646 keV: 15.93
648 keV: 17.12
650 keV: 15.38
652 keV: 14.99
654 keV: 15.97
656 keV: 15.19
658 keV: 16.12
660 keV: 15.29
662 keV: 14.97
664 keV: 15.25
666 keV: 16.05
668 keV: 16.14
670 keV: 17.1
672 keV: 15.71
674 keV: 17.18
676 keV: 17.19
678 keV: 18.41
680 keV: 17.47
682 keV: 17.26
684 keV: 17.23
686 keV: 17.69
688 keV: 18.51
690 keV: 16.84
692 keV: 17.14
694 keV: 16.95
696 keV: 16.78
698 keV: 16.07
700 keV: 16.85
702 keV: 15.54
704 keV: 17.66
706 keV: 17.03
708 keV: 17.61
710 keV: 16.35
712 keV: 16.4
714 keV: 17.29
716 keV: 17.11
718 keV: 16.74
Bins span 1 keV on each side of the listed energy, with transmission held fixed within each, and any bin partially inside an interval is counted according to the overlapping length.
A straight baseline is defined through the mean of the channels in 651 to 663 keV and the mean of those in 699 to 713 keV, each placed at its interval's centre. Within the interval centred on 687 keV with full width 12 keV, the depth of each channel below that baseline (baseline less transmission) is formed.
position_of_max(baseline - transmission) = 690 keV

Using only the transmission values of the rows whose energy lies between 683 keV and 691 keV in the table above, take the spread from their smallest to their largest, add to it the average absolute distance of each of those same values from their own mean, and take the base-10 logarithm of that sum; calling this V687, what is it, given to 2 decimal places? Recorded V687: 0.34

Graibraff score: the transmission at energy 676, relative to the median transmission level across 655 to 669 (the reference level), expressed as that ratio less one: 0.12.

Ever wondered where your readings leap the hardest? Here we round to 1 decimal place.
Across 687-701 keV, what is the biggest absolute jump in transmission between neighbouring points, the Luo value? 1.7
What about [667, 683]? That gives 1.5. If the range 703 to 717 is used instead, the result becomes 1.3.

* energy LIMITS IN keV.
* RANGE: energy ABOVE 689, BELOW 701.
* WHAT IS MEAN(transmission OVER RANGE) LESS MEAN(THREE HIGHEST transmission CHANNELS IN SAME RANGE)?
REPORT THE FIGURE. -0.21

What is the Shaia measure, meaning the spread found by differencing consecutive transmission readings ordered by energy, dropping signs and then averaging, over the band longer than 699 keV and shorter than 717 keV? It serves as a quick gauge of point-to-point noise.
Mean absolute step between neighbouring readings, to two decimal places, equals 0.88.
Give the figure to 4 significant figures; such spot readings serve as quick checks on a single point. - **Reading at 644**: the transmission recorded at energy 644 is 16.13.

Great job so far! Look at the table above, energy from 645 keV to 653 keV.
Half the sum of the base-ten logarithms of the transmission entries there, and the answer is 2.4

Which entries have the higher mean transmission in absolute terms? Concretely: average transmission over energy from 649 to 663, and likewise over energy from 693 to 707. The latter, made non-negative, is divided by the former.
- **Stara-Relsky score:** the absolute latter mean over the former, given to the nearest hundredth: 1.08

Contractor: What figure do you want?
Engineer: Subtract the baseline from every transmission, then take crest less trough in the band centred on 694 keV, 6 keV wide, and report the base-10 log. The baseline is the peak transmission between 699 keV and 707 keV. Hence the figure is -0.44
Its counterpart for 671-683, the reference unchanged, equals 0.43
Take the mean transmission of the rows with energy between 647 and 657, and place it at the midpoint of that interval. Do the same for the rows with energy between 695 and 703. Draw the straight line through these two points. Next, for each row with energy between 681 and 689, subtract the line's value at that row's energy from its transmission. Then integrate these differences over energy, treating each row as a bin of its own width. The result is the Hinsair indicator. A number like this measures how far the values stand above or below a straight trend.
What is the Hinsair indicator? 12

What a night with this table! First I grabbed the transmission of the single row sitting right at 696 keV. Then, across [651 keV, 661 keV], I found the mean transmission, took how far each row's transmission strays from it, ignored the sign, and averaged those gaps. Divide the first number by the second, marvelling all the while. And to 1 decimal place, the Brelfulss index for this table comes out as 39.4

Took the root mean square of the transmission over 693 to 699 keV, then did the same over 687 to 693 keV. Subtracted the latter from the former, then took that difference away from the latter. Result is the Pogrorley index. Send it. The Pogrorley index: 18.4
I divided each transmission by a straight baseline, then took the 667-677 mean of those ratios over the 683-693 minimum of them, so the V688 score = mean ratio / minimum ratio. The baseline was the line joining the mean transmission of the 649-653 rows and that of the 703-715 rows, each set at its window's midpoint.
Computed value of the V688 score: 1.03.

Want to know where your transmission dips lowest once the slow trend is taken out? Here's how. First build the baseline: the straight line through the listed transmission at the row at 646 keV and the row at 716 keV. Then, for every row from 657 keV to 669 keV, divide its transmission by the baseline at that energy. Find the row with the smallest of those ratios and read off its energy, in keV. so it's 662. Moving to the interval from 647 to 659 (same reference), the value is 652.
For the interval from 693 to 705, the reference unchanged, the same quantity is 702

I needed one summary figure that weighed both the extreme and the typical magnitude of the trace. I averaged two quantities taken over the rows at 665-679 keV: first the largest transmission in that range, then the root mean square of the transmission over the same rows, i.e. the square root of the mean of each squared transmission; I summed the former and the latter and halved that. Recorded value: 17.6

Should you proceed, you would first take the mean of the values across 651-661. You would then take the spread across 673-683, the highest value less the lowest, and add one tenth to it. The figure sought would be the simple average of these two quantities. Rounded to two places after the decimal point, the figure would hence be 8.42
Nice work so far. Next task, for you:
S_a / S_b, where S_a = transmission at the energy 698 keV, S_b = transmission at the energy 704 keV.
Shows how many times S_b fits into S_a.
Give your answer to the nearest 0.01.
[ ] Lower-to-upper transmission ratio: 0.91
